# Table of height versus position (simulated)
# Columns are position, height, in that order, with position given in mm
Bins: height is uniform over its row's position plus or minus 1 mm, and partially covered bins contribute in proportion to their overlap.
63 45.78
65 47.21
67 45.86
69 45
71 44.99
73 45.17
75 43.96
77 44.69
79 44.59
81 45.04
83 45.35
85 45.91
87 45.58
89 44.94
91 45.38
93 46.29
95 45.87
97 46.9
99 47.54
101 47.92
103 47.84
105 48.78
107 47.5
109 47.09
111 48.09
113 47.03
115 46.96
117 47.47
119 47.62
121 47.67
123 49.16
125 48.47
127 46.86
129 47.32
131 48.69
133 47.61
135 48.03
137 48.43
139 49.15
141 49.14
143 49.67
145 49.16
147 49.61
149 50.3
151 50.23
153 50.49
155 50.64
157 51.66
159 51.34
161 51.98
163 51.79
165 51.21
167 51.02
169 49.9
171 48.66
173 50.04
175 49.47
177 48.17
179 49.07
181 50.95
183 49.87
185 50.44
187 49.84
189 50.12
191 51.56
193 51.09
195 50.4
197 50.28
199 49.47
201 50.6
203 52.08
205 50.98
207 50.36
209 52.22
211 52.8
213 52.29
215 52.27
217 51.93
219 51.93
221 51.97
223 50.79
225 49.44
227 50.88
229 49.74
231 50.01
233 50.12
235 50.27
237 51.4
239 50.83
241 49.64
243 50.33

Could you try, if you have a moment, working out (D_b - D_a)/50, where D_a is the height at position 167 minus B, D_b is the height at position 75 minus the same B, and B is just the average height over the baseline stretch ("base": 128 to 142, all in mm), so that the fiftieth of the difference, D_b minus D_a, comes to -0.141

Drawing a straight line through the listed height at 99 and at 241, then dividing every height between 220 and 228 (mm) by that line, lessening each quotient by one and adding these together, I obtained 0.11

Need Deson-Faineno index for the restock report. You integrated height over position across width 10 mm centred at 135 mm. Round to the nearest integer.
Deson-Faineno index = 484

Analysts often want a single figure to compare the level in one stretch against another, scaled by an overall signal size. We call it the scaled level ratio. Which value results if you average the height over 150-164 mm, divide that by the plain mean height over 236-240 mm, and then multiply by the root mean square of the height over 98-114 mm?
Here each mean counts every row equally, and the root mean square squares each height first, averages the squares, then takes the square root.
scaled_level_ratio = 48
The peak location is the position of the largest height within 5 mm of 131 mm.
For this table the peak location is 131 mm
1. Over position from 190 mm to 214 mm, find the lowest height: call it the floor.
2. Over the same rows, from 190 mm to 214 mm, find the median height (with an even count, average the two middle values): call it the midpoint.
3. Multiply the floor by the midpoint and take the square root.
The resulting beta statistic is 50.2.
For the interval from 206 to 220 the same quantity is 51.3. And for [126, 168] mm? 48.2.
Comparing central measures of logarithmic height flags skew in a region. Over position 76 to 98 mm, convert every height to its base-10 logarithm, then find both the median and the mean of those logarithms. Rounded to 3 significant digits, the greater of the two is 1.66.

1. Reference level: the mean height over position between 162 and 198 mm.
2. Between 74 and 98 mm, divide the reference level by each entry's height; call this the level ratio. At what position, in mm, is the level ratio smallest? 97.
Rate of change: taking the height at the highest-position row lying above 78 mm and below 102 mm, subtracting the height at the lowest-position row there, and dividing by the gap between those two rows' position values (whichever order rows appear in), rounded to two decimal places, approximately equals 0.15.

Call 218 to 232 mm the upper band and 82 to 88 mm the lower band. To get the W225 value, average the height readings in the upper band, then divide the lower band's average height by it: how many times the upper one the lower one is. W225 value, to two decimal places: 0.90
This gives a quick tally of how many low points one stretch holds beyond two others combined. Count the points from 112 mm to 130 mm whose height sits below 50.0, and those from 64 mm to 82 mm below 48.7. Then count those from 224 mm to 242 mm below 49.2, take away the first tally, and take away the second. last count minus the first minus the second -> -18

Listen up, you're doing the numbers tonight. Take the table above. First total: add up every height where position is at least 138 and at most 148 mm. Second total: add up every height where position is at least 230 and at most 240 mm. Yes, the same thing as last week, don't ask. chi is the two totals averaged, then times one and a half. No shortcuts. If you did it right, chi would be 374.5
